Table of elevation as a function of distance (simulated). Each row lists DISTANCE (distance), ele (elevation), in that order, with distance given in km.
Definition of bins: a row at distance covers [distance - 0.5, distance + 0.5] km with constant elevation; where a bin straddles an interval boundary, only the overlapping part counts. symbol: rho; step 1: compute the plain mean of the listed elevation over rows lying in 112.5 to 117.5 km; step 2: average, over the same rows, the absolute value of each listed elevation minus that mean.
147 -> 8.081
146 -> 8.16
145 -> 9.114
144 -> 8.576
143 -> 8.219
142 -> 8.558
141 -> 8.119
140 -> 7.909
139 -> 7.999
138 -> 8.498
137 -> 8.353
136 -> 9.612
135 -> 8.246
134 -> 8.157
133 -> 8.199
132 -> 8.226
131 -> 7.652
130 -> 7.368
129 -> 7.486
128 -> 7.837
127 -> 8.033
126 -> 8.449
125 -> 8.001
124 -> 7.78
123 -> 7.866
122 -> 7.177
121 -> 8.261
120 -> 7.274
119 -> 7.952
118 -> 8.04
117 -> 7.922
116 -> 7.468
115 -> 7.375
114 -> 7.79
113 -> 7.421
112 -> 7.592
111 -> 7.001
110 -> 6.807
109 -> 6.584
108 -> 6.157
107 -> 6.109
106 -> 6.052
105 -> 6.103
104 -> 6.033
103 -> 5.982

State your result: 0.21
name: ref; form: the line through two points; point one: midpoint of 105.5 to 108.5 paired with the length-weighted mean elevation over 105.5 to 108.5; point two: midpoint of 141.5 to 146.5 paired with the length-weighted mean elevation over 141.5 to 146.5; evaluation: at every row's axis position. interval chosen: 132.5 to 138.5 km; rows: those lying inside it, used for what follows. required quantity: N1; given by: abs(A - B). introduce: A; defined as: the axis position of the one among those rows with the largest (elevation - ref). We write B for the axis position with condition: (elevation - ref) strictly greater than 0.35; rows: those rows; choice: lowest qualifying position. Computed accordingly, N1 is 3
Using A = 136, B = 133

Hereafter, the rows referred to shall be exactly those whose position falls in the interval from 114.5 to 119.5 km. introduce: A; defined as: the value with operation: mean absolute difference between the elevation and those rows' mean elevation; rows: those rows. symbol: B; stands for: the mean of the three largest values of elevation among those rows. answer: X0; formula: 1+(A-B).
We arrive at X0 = -6.7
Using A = 0.26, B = 8.0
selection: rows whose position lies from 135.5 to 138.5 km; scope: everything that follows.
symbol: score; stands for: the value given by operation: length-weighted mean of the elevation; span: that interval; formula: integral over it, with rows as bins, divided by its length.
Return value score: 8.8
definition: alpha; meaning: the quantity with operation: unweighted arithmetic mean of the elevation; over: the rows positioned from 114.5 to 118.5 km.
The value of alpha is 7.70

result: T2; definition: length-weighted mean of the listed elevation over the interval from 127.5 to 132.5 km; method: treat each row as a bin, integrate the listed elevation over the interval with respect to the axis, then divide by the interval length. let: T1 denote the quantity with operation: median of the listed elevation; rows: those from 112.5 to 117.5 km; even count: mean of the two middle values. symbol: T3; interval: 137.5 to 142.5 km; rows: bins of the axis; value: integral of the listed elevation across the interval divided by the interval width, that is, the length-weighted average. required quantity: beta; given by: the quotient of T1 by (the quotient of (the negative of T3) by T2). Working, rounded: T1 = 7.47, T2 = 7.7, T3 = 8.22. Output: -7.0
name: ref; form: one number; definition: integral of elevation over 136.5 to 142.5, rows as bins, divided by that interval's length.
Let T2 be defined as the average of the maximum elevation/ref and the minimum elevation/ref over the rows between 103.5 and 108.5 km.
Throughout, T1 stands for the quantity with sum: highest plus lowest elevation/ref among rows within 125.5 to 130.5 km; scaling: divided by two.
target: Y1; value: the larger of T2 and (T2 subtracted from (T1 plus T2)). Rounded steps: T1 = 0.960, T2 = 0.74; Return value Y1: 0.96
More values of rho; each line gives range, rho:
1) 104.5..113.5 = 0.50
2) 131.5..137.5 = 0.38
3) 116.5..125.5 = 0.27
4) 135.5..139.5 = 0.50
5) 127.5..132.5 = 0.25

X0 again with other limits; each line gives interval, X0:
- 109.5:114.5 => -6.3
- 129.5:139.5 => -7.5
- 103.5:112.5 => -5.7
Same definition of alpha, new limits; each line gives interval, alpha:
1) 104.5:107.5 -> 6.09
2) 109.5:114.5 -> 7.32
